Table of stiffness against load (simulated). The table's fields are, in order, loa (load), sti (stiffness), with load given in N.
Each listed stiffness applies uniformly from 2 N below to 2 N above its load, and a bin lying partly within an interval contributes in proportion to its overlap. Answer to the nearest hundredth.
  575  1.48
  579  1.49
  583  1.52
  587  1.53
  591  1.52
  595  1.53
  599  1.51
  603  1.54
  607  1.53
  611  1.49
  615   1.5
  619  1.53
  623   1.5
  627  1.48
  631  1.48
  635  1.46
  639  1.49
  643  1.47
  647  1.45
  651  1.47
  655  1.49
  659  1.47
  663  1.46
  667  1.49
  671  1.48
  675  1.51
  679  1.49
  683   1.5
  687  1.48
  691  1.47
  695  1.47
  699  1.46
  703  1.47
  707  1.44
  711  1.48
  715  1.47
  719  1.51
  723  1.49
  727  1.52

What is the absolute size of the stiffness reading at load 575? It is 1.48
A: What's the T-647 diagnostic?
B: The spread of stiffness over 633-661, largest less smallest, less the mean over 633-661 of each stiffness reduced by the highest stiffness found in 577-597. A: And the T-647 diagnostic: 0.10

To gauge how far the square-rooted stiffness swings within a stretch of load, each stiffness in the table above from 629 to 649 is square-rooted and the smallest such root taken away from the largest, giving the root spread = 0.0165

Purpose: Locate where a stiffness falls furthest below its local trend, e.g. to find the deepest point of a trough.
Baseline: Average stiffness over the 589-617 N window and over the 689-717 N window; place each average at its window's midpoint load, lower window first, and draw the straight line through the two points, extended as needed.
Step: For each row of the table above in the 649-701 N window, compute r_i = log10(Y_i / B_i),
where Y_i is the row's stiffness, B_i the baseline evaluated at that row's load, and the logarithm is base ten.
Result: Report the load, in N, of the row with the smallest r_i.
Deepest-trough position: 663 N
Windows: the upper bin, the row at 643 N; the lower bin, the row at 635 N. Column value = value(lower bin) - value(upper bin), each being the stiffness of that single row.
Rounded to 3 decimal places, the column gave -0.010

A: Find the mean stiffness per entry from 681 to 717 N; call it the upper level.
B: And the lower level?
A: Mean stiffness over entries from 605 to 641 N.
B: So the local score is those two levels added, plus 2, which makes 4.97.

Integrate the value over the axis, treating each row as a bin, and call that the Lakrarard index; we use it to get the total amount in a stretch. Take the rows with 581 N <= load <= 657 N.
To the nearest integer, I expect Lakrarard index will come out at 114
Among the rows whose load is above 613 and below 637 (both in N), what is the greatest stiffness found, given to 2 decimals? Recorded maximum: 1.53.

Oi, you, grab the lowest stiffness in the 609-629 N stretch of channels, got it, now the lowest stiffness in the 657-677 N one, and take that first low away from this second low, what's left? -0.020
